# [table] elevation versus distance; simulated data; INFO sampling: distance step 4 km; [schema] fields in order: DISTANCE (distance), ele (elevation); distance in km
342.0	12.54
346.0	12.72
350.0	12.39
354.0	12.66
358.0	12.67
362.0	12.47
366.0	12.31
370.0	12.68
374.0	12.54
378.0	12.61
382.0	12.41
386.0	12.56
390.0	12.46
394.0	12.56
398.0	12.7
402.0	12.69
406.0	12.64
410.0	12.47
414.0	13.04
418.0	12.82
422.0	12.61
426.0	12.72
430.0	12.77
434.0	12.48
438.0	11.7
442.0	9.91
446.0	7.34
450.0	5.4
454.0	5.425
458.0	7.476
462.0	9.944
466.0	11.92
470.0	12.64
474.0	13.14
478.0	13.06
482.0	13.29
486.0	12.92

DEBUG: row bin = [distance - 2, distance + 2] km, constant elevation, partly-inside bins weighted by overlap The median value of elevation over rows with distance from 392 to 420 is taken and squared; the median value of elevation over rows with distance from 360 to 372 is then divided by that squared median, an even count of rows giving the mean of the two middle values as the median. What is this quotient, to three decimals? 0.077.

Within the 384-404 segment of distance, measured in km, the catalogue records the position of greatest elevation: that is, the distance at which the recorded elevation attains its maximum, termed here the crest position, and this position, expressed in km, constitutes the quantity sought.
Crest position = 398.0 km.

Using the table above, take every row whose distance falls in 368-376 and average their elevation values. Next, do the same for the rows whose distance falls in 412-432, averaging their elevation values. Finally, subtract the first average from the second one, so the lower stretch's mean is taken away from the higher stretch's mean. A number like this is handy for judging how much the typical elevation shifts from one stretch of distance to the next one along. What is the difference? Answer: 0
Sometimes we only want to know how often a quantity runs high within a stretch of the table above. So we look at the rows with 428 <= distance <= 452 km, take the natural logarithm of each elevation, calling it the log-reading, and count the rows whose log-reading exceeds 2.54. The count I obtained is 1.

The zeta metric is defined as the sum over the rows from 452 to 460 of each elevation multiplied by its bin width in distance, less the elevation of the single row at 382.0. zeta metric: 39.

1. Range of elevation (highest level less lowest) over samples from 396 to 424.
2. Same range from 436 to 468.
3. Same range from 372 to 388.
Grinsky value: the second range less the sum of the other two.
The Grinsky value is 6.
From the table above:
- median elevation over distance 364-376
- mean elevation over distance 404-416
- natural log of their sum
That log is 3.23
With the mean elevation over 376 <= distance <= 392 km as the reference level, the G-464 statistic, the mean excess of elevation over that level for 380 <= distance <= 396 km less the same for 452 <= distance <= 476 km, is 2.4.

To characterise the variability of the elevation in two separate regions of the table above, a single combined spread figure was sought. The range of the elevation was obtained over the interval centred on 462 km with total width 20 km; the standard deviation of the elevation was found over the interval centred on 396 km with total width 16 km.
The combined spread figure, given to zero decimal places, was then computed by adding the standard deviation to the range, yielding 7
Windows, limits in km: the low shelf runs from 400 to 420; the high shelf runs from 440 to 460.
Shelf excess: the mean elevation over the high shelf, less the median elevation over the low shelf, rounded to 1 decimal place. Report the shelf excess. -5.6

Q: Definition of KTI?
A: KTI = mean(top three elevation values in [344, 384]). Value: 12.69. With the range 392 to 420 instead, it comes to 12.85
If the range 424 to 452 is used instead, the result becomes 12.66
